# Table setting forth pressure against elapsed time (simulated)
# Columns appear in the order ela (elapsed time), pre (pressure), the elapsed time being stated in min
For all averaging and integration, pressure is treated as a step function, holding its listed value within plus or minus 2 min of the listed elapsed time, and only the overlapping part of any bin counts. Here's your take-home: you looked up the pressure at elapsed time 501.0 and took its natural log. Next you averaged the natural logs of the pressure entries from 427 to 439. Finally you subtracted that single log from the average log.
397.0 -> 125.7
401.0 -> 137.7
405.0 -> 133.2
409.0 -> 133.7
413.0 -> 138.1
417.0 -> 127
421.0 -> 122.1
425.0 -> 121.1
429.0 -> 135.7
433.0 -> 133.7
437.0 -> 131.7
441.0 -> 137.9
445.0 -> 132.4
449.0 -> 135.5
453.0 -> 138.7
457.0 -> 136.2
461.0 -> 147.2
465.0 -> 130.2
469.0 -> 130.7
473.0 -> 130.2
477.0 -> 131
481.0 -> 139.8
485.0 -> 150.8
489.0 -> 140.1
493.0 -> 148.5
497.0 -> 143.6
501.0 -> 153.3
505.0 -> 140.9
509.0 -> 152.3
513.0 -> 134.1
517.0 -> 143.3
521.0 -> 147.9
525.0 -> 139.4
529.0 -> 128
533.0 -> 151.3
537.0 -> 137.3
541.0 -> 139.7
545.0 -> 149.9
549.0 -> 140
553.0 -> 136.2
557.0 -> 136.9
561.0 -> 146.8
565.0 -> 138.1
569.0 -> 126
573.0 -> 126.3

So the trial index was -0.14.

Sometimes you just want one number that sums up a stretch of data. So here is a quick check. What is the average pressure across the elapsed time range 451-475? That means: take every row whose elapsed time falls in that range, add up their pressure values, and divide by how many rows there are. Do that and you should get 136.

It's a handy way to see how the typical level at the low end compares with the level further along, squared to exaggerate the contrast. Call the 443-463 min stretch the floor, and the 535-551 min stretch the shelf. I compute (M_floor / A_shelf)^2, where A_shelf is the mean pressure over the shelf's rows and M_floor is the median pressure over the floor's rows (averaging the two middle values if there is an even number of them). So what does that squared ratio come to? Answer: 0.92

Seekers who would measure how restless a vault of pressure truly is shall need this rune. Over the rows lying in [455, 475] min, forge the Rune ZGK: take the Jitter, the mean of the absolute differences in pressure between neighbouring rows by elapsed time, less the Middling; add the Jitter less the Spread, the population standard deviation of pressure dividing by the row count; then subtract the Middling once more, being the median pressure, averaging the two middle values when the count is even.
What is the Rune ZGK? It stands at -253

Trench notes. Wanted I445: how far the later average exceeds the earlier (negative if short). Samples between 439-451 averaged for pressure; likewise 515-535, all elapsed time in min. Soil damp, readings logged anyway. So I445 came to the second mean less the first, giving 7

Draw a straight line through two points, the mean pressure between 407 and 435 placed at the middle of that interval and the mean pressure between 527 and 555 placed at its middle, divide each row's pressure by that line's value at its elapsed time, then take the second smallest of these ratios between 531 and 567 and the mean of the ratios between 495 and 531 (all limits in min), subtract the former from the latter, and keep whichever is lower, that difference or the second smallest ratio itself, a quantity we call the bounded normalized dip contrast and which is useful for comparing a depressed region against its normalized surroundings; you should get 0.067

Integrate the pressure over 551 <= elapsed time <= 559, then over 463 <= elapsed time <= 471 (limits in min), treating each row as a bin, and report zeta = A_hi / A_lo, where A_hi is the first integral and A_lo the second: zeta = 1.05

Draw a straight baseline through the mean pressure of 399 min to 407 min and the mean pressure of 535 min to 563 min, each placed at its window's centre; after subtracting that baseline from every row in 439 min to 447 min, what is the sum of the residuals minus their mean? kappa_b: -2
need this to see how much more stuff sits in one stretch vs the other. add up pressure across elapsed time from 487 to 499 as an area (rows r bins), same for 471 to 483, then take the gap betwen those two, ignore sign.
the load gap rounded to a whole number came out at 125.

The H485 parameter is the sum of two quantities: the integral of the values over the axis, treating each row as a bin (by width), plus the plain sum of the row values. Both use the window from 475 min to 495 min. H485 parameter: 3551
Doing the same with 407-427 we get 3210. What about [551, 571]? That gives 3420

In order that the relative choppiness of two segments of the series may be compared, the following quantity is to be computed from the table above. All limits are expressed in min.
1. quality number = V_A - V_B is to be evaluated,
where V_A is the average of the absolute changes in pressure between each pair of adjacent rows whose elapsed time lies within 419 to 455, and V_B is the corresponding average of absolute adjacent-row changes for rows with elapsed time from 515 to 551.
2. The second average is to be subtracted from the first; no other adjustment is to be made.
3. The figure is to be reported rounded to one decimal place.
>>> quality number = -5.8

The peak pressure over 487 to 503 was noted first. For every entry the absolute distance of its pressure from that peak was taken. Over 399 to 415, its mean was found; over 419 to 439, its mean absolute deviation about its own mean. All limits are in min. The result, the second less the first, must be -12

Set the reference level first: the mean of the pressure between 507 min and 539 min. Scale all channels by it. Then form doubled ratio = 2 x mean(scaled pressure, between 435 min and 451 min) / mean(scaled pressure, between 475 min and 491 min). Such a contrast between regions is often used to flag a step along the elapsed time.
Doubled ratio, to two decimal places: 1.91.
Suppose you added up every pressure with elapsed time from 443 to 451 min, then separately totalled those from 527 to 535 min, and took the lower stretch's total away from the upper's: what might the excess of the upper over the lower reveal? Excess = 11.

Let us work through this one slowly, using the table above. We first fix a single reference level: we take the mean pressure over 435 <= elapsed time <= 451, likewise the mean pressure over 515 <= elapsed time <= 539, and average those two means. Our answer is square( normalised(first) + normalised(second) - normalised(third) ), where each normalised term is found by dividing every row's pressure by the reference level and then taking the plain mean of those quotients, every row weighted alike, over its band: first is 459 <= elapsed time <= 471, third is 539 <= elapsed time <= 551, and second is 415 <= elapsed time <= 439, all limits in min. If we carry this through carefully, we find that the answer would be 0.78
